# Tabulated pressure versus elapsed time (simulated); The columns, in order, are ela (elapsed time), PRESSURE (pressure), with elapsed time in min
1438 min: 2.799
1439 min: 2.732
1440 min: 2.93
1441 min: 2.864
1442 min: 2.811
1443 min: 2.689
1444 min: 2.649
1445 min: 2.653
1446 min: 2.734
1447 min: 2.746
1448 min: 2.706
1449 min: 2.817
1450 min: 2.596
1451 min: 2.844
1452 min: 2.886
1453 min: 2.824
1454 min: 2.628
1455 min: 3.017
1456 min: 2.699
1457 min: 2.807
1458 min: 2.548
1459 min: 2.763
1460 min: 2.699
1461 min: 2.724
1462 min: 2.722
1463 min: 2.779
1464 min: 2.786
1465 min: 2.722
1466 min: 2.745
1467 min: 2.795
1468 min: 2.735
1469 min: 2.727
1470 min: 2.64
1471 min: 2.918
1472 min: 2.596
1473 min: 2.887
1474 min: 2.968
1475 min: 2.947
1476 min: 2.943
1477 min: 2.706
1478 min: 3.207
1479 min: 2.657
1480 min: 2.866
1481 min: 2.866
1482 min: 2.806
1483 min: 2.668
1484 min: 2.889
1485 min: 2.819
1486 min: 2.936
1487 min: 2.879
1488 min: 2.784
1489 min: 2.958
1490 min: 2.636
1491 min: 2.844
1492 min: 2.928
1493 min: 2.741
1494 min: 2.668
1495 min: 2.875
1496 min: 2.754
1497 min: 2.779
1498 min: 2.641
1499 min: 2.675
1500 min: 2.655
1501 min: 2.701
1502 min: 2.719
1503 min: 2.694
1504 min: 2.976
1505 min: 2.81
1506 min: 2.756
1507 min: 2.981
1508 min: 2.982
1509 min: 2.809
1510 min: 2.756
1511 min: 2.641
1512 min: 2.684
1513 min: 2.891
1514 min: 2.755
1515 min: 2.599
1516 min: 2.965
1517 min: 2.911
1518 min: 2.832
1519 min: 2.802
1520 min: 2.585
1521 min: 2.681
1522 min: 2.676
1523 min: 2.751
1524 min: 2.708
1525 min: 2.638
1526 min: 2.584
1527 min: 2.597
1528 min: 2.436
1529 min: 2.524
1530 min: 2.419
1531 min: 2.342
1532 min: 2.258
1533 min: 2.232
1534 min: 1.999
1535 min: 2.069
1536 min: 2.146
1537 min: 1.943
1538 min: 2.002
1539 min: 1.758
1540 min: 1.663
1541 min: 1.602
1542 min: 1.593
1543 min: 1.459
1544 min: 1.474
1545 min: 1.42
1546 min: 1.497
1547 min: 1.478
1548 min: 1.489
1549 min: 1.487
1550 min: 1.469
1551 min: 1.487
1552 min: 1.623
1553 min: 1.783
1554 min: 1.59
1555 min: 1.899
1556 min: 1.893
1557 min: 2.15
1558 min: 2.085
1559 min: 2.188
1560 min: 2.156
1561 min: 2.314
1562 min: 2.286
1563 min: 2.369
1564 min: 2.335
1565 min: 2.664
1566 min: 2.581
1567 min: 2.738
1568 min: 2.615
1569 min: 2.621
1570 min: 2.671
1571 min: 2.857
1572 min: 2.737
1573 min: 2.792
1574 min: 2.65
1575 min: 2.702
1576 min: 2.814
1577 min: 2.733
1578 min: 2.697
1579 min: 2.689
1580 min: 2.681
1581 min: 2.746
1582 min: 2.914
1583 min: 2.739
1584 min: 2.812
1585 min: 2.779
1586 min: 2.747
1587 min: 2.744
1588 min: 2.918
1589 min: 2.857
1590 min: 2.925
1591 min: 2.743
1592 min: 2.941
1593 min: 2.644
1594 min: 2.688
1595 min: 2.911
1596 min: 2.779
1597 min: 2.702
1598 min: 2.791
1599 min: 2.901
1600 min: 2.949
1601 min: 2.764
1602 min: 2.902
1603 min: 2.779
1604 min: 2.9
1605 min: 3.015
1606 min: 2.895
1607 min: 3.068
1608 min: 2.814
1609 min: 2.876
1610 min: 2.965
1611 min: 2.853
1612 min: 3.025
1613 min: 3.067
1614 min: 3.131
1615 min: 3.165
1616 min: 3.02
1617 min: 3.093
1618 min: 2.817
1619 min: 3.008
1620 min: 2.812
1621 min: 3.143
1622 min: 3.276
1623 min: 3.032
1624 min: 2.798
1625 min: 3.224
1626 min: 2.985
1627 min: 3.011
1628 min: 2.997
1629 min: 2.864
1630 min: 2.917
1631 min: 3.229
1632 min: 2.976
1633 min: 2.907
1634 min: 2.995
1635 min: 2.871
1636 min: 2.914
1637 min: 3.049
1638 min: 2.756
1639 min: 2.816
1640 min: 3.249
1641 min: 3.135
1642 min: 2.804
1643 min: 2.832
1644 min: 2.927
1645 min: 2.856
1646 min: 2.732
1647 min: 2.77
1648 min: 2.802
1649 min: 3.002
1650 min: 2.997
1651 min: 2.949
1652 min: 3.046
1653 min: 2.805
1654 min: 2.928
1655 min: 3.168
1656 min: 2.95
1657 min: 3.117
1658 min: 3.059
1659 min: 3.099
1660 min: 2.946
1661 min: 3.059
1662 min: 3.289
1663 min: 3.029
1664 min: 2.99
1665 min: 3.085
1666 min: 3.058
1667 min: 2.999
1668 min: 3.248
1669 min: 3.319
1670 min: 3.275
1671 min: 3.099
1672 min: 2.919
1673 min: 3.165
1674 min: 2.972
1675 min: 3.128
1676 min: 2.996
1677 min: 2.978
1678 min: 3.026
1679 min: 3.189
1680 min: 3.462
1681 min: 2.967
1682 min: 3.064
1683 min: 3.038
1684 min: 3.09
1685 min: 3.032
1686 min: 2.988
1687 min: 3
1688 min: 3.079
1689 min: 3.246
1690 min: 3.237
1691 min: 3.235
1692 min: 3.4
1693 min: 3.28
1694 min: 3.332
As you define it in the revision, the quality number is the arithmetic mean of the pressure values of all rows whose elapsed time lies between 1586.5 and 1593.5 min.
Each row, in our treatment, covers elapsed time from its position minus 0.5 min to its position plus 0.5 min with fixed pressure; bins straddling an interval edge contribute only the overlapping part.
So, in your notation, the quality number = 2.82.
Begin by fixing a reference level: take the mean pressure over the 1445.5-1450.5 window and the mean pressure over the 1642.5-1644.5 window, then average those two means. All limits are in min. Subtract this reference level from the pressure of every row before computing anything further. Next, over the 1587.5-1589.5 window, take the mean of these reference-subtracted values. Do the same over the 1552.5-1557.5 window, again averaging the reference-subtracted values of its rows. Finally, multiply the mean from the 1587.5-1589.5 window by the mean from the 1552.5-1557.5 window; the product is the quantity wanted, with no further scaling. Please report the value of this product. -0.08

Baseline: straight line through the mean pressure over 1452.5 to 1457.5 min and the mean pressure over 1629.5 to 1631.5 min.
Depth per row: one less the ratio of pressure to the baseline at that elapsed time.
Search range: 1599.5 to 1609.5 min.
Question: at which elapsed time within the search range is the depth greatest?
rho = 1601 min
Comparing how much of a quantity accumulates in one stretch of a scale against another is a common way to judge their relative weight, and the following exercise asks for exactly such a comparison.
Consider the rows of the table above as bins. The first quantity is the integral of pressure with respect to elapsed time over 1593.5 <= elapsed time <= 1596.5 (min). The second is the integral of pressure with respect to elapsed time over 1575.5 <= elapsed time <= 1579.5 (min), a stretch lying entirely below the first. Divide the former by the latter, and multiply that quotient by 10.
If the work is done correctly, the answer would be 7.7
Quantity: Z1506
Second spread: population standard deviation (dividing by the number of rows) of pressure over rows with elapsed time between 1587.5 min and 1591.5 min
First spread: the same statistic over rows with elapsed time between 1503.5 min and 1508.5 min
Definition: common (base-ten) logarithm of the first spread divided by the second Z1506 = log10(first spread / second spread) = 0.1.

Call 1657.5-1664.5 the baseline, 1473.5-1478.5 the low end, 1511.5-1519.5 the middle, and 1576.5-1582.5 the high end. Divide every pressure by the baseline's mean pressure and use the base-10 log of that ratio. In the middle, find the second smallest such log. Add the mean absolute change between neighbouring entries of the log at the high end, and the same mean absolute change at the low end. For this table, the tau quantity -0.021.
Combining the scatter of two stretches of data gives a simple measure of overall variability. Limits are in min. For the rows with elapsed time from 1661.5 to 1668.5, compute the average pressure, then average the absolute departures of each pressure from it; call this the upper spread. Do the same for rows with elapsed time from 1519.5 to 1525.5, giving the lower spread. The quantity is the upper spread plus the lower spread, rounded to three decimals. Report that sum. 0.138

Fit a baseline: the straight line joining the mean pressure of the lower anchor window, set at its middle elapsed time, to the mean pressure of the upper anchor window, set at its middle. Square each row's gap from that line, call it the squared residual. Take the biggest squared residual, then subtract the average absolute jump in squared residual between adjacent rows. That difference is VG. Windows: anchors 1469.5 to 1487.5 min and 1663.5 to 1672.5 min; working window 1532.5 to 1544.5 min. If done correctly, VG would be 2.0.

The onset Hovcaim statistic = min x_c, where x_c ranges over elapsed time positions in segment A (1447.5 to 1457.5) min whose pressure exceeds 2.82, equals 1451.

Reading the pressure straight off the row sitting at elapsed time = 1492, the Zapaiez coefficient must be 2.928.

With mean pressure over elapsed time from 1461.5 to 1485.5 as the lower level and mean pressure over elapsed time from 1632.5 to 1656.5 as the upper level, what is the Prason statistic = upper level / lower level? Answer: 1.04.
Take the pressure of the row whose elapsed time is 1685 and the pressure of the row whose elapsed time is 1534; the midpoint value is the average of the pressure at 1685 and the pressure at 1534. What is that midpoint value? 2.52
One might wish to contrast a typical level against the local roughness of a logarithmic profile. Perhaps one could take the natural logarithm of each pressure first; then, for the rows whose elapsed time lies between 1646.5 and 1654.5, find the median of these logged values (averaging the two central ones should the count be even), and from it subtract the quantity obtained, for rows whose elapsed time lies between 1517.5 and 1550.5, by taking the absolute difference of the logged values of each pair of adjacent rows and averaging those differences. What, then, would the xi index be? 1.04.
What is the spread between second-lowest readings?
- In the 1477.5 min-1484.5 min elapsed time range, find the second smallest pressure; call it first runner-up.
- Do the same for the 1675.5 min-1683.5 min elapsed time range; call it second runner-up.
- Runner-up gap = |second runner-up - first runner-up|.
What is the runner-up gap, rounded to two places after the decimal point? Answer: 0.31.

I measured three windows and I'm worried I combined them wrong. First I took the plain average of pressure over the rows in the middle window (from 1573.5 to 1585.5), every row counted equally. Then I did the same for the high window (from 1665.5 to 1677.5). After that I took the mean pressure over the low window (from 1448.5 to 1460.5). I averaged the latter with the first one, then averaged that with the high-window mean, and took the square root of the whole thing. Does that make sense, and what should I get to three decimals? 1.710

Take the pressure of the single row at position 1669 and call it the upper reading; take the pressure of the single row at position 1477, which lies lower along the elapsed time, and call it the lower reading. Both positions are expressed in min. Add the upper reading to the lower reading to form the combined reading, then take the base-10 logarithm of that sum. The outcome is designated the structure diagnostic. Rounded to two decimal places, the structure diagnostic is 0.78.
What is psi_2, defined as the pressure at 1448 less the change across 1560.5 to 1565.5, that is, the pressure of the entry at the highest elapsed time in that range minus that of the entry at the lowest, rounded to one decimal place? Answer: 2.4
